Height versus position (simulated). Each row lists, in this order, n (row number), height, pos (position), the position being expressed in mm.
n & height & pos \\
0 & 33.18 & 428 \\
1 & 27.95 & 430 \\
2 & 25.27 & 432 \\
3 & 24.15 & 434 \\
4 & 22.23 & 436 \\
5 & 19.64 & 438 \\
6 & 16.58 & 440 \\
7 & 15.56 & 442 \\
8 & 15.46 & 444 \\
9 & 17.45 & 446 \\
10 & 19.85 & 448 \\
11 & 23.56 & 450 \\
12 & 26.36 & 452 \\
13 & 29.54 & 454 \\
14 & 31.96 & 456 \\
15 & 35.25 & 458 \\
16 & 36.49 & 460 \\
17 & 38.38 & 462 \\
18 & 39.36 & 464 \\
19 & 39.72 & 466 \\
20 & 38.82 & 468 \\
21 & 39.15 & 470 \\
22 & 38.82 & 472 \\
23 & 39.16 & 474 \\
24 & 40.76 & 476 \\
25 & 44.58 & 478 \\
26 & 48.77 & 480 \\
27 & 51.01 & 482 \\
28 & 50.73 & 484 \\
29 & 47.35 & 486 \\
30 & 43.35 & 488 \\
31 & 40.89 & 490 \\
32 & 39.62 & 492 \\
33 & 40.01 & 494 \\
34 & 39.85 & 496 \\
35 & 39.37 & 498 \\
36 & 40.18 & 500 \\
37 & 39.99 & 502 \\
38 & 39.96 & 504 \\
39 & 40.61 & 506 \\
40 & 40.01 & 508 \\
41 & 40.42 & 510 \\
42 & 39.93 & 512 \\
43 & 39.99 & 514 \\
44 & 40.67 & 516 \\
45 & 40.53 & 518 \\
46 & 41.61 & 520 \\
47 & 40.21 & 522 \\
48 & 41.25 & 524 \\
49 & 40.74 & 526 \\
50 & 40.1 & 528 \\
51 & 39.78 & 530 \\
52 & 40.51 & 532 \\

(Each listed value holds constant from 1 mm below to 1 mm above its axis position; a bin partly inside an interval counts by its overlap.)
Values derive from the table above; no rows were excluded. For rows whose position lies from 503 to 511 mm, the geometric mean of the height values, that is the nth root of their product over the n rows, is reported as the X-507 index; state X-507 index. 40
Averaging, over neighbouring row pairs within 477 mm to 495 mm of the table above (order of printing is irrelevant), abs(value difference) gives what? 2.3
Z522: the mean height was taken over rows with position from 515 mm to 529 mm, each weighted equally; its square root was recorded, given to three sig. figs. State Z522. 6.38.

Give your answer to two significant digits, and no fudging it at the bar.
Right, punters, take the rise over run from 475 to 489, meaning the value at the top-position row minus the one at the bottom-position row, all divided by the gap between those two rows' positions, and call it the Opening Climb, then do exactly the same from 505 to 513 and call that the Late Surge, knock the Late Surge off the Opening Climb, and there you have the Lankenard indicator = 0.33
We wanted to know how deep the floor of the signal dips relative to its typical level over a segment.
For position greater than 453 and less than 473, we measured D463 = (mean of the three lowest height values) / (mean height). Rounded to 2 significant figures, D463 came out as 0.88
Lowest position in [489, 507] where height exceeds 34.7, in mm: 490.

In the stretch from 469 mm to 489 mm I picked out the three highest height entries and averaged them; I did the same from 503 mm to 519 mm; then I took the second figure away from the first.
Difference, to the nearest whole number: 10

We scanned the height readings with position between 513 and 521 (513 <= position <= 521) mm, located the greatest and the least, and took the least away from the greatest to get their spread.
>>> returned 2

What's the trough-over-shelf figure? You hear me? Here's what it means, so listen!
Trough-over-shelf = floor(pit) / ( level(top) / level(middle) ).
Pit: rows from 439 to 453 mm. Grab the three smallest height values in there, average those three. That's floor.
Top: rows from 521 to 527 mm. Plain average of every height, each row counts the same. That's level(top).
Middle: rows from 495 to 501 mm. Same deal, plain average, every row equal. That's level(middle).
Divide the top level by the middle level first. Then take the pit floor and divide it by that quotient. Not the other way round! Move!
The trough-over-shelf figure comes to 16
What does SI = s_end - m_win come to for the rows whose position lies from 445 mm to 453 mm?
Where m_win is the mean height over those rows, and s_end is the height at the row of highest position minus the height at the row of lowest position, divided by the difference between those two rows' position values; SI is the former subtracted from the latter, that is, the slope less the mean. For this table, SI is -20.3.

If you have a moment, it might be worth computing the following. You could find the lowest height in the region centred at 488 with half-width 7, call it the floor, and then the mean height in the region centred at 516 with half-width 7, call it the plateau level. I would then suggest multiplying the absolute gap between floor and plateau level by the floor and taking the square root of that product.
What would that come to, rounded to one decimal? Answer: 5.8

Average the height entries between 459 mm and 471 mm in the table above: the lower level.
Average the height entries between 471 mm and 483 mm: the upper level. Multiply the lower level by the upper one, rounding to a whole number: 1695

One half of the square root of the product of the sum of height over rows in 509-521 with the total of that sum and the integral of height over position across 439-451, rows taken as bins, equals 167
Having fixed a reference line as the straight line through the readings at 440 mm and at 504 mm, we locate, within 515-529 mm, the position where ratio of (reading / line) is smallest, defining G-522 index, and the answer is 528 mm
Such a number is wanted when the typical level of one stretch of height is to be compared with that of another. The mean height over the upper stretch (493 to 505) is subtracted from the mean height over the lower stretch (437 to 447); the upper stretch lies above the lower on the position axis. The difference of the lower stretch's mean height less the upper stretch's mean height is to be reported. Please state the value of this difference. -23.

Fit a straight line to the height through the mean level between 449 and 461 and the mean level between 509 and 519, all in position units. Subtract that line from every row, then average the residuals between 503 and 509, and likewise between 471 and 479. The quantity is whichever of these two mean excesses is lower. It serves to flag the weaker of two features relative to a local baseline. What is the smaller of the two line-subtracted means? 1.2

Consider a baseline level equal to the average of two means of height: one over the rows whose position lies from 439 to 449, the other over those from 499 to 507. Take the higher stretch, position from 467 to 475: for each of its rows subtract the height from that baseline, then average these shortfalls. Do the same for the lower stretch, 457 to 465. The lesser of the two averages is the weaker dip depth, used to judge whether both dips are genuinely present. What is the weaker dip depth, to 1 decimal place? -10.4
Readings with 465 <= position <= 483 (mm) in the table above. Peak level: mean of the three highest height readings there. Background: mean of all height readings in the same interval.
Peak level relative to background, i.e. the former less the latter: 5.8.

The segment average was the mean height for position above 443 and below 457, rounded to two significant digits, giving 23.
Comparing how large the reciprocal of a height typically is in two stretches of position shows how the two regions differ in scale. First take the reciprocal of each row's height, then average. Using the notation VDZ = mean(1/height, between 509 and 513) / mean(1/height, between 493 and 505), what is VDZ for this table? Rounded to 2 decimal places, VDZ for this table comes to 0.99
